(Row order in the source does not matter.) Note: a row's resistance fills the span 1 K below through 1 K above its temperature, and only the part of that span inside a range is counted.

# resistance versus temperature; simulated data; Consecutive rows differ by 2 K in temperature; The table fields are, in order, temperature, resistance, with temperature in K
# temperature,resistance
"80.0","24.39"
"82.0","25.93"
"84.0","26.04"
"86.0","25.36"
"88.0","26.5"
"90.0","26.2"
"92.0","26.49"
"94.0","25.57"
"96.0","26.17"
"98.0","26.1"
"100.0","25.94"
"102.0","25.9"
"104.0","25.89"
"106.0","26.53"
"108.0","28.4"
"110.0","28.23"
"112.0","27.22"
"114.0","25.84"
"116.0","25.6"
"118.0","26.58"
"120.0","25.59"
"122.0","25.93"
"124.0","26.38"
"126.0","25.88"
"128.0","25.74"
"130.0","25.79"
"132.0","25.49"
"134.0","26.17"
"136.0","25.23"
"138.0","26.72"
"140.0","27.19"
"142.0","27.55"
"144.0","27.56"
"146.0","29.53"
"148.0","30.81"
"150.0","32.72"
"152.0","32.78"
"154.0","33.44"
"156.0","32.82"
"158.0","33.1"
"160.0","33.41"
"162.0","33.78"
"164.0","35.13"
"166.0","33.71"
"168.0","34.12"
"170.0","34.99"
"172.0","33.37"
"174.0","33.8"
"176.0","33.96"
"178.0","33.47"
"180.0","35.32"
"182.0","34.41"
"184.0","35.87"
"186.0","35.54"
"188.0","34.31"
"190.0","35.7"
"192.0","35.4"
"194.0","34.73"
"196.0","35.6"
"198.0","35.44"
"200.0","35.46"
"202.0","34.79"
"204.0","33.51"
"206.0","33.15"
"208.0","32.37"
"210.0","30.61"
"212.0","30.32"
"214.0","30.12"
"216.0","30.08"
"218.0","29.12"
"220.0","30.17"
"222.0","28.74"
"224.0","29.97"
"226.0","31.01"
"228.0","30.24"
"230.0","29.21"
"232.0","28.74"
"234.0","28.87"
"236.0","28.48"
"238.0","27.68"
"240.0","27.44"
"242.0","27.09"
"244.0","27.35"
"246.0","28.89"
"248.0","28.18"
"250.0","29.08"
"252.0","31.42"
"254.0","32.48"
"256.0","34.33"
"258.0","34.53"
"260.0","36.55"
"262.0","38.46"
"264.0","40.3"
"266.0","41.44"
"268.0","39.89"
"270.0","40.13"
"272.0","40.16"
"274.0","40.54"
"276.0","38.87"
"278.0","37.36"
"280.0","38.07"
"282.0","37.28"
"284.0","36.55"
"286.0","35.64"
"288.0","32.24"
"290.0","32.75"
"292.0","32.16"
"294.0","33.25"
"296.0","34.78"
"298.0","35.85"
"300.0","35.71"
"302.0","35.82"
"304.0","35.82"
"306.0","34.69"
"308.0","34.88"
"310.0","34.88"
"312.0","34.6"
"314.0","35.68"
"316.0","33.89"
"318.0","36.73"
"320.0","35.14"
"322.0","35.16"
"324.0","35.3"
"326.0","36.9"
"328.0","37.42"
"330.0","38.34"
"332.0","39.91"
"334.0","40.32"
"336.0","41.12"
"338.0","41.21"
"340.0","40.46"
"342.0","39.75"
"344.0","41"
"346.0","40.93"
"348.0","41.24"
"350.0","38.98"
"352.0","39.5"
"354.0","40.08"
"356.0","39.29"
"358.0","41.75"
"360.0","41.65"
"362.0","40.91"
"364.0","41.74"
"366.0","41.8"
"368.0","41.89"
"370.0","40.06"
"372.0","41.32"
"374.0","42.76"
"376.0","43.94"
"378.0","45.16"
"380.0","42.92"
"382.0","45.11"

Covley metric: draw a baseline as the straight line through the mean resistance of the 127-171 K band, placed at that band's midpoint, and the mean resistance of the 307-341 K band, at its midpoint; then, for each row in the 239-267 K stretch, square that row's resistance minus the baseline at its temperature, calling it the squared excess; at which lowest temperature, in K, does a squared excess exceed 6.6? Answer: 240.0 K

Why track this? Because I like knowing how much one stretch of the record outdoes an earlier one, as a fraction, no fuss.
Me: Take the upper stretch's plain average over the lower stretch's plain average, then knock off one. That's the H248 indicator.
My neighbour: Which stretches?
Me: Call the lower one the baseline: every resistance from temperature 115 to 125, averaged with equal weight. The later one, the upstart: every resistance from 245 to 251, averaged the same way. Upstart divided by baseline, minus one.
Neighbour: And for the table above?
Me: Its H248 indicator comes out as 0.10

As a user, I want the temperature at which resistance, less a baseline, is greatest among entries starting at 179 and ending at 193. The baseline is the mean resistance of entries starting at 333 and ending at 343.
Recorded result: 184.0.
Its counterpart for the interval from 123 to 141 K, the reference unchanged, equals 140.0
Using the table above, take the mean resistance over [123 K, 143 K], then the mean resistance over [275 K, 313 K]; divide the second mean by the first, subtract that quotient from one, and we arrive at -0.35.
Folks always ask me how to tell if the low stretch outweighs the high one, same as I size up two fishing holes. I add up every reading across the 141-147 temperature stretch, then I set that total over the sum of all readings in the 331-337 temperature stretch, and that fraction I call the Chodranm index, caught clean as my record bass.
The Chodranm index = 0.70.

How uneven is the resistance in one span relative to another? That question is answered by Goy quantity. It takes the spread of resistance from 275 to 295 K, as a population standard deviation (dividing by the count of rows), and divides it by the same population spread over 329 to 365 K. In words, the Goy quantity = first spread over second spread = 2.5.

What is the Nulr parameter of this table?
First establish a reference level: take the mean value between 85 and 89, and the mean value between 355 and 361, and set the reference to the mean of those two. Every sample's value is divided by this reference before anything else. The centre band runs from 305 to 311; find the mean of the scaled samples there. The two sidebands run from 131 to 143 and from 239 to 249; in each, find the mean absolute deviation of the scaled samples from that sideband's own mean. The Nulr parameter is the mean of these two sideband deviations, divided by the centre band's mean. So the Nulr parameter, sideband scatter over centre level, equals 0.019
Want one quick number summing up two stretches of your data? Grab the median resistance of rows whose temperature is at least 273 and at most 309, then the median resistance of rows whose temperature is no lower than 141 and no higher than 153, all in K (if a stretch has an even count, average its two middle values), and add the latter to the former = 66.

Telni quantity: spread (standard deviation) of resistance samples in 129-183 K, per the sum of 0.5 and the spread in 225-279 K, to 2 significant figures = 0.61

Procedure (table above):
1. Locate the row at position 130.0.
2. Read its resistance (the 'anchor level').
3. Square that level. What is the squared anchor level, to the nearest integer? 665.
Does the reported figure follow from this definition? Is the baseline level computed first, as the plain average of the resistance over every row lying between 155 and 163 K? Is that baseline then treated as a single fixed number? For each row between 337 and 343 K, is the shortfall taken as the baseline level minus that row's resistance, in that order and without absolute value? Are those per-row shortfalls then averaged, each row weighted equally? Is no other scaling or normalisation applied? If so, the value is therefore -7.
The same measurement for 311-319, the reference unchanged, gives -2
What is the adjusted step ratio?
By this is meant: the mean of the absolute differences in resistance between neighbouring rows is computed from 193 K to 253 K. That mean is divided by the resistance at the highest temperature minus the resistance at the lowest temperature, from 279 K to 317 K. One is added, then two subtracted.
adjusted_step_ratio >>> -1.2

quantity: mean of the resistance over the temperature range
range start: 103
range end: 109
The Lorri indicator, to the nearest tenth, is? 26.9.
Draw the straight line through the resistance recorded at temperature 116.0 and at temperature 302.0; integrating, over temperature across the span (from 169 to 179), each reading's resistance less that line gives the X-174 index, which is 51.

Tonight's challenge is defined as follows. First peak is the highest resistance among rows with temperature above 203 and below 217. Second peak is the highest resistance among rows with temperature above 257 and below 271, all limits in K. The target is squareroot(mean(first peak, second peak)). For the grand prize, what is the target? 6.12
